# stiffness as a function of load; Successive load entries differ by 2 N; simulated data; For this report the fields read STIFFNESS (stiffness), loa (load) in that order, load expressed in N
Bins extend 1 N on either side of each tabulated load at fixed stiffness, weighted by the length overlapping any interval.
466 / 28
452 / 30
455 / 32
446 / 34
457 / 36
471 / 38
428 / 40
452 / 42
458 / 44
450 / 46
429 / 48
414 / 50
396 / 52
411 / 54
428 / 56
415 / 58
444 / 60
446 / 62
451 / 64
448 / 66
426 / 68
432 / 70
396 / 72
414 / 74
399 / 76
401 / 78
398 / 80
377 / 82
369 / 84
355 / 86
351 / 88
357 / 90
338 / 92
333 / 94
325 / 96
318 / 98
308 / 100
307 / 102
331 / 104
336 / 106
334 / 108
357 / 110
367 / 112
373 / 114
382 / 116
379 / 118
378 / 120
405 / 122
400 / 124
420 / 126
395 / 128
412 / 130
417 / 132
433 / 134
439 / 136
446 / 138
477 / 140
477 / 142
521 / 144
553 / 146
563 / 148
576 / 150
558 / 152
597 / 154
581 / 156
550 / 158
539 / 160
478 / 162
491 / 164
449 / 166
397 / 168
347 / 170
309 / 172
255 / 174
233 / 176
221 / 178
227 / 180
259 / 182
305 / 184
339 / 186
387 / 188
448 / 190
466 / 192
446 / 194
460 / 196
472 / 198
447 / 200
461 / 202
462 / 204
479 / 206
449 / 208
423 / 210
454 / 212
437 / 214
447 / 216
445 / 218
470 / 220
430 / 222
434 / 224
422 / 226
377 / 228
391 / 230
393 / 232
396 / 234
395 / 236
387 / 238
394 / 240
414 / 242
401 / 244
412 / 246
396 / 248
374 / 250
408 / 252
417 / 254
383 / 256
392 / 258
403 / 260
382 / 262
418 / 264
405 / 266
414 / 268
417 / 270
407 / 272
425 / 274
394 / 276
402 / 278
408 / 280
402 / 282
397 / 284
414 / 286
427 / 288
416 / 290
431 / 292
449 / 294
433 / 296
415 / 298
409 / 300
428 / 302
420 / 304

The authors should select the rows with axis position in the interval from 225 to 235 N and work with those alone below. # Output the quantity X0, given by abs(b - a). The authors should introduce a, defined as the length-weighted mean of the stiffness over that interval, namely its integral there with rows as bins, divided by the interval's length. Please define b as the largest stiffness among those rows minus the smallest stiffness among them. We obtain 351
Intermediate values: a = 396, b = 45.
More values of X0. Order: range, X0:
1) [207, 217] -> 411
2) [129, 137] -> 398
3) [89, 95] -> 319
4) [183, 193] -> 228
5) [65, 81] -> 362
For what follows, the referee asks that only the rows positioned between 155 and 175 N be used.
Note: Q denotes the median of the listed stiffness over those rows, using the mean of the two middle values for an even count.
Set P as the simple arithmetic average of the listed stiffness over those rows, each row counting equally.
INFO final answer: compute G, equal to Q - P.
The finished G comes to 24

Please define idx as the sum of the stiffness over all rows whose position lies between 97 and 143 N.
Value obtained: 8891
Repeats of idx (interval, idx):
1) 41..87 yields 9609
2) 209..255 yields 9517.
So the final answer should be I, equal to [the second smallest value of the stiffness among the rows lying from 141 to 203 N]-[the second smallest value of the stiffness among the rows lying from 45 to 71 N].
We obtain -184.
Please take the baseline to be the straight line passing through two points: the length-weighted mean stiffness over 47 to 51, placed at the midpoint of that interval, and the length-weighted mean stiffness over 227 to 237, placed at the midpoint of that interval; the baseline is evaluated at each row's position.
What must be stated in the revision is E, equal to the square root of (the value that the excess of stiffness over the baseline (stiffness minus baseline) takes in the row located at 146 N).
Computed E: 12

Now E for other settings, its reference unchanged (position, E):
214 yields 7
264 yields 6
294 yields 8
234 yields 2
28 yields 6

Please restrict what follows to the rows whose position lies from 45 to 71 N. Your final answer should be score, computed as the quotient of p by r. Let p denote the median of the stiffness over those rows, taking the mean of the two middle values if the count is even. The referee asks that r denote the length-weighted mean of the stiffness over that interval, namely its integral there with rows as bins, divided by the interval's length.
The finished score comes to 1.00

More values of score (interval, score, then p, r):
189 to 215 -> 1.00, 454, 454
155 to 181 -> 1.02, 397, 391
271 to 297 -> 1.00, 414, 416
